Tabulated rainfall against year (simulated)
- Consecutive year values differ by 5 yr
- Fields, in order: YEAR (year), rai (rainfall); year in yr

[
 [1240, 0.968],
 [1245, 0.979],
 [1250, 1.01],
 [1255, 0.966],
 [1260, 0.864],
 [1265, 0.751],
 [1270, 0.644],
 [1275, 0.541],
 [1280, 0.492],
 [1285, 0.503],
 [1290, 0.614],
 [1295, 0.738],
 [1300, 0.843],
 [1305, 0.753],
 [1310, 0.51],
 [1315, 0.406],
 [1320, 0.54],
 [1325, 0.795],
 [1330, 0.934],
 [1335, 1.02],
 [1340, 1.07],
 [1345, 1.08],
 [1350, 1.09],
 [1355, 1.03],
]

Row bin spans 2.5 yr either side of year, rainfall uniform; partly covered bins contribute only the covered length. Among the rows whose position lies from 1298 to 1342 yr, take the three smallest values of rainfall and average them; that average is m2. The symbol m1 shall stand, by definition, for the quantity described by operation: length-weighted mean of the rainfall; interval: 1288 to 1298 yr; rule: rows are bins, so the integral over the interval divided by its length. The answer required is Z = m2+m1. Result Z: 1.17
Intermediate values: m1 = 0.69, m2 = 0.49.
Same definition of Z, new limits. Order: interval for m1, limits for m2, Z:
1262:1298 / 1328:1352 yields 1.63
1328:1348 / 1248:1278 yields 1.68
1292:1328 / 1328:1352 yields 1.67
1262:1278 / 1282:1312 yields 1.19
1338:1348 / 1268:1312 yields 1.58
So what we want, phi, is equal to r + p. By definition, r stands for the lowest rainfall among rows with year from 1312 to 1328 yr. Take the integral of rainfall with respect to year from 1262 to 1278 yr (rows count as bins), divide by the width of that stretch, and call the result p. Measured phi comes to 1.05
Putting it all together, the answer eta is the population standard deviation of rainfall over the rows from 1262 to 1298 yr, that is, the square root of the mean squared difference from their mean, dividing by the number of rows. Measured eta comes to 0.10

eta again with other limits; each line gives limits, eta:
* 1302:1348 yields 0.24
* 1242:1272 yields 0.13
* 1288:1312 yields 0.12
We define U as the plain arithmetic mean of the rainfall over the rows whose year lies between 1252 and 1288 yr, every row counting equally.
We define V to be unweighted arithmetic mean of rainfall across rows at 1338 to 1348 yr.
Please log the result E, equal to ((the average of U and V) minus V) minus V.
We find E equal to -1.27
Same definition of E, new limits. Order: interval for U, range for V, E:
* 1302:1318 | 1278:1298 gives -0.60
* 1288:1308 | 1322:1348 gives -1.10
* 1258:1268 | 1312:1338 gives -0.70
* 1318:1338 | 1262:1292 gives -0.48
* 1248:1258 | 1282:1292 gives -0.34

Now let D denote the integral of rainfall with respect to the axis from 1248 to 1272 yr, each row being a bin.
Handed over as 20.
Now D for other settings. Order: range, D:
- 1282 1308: 18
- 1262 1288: 15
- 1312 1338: 19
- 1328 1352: 25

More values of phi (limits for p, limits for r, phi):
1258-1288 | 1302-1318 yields 1.03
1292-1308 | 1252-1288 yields 1.26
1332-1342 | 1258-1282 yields 1.53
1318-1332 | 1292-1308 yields 1.50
